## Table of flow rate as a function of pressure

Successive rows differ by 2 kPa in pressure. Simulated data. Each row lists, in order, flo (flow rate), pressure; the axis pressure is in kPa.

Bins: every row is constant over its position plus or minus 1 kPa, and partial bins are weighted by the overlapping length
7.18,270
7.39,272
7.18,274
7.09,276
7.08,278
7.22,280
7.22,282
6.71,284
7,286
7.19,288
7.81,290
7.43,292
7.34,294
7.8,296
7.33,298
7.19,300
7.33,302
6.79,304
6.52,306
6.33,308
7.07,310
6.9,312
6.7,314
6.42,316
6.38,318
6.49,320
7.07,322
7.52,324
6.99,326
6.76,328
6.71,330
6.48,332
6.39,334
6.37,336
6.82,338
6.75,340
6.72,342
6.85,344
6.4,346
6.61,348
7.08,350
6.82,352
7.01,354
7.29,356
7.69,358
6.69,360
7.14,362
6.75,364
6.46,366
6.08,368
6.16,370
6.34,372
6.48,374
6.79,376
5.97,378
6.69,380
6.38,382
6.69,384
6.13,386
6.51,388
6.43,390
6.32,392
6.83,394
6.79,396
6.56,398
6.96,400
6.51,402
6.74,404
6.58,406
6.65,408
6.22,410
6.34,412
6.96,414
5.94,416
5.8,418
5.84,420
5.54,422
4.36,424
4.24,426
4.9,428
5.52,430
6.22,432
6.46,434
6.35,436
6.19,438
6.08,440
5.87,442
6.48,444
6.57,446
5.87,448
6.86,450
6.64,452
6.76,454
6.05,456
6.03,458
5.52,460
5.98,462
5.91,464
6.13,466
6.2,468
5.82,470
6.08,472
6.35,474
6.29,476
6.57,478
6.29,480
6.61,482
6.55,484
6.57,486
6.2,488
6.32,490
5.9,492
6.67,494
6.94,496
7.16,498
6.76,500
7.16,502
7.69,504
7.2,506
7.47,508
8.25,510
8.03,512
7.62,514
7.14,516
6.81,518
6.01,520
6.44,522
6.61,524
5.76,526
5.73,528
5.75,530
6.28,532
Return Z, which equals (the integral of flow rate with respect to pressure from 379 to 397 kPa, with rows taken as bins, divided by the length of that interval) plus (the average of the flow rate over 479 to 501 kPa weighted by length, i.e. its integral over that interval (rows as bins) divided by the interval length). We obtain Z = 13.1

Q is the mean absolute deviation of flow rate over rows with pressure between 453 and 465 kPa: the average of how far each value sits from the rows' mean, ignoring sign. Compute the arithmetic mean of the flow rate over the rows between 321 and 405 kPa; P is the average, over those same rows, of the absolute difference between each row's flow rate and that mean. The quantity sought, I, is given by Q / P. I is 0.9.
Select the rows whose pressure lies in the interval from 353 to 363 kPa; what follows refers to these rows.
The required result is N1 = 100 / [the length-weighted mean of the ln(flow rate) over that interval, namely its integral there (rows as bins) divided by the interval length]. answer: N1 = 50.8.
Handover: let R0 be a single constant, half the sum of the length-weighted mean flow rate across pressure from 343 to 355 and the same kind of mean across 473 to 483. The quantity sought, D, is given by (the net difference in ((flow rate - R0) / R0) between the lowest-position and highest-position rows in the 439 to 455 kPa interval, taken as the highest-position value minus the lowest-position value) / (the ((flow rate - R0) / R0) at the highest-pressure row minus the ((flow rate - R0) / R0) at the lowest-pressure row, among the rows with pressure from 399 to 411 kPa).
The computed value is -0.9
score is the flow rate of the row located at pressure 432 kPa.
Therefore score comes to 6.22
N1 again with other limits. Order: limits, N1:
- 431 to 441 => 54.5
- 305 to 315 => 52.6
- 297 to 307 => 51.3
